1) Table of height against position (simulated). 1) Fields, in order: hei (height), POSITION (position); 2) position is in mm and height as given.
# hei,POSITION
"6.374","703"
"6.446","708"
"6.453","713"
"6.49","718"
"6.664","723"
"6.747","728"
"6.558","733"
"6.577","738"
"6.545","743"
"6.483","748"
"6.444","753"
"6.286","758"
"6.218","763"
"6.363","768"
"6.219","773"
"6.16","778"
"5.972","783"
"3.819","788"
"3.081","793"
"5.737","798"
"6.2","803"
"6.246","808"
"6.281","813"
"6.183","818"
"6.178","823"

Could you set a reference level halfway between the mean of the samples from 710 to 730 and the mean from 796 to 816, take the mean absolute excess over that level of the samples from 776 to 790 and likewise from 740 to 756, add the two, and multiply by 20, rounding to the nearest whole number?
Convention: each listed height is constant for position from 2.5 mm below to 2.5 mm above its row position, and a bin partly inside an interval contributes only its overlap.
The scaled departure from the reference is 23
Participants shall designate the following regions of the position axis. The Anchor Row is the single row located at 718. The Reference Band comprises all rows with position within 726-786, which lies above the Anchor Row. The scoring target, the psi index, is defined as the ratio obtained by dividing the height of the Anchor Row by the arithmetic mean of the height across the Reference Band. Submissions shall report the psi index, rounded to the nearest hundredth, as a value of 1.02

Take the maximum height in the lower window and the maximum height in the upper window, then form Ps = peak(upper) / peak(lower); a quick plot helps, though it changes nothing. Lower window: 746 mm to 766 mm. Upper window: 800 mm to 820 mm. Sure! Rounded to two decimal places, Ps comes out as 0.97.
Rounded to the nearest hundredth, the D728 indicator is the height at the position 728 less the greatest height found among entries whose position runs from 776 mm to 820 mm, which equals 0.47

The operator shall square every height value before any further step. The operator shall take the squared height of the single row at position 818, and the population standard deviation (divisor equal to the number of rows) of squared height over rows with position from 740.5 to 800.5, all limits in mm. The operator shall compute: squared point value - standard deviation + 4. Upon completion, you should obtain 32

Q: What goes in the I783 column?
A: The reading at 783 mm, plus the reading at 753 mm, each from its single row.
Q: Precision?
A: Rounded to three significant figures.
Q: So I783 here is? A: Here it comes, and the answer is 12.4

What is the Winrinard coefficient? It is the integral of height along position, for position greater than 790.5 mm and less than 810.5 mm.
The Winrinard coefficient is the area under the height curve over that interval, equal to 106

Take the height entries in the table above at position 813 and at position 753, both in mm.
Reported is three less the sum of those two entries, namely -9.7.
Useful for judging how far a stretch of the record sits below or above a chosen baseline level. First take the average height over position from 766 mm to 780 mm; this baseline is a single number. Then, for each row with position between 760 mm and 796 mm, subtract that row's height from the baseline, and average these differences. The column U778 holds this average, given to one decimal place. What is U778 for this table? 0.8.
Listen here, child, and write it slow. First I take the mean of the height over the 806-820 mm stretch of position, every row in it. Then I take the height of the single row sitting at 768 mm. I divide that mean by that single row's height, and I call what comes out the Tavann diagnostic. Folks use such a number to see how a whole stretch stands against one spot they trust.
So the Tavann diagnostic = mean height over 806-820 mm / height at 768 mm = 0.98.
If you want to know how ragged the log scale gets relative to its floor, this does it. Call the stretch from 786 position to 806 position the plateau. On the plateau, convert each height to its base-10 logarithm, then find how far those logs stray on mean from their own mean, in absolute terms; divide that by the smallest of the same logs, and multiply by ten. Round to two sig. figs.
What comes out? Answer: 2.5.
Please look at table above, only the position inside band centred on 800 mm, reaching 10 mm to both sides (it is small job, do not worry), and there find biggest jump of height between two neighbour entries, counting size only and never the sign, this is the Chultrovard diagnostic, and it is 2.7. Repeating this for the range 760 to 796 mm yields 2.2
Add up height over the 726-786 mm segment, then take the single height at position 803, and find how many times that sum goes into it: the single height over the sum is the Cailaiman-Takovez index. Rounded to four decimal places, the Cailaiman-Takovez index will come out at 0.0810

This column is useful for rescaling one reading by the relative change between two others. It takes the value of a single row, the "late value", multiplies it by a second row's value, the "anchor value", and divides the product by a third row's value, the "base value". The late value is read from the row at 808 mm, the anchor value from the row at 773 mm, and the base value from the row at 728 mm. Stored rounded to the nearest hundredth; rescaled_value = 5.76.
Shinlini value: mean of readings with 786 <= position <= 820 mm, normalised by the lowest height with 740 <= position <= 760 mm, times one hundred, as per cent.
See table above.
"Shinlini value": 85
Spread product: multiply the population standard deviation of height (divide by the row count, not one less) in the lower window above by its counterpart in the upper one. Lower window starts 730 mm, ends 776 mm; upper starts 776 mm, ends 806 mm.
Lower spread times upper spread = 0.17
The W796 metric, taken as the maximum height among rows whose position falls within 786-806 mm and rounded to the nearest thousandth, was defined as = 6.200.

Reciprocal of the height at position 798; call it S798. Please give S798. 0.174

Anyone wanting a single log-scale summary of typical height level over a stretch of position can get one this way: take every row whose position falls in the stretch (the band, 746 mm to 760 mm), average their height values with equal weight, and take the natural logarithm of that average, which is 1.86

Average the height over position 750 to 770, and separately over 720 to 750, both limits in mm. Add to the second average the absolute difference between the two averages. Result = 6.86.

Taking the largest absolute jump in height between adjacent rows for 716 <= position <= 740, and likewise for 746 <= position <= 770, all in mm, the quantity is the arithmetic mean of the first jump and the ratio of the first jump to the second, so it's 0.7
